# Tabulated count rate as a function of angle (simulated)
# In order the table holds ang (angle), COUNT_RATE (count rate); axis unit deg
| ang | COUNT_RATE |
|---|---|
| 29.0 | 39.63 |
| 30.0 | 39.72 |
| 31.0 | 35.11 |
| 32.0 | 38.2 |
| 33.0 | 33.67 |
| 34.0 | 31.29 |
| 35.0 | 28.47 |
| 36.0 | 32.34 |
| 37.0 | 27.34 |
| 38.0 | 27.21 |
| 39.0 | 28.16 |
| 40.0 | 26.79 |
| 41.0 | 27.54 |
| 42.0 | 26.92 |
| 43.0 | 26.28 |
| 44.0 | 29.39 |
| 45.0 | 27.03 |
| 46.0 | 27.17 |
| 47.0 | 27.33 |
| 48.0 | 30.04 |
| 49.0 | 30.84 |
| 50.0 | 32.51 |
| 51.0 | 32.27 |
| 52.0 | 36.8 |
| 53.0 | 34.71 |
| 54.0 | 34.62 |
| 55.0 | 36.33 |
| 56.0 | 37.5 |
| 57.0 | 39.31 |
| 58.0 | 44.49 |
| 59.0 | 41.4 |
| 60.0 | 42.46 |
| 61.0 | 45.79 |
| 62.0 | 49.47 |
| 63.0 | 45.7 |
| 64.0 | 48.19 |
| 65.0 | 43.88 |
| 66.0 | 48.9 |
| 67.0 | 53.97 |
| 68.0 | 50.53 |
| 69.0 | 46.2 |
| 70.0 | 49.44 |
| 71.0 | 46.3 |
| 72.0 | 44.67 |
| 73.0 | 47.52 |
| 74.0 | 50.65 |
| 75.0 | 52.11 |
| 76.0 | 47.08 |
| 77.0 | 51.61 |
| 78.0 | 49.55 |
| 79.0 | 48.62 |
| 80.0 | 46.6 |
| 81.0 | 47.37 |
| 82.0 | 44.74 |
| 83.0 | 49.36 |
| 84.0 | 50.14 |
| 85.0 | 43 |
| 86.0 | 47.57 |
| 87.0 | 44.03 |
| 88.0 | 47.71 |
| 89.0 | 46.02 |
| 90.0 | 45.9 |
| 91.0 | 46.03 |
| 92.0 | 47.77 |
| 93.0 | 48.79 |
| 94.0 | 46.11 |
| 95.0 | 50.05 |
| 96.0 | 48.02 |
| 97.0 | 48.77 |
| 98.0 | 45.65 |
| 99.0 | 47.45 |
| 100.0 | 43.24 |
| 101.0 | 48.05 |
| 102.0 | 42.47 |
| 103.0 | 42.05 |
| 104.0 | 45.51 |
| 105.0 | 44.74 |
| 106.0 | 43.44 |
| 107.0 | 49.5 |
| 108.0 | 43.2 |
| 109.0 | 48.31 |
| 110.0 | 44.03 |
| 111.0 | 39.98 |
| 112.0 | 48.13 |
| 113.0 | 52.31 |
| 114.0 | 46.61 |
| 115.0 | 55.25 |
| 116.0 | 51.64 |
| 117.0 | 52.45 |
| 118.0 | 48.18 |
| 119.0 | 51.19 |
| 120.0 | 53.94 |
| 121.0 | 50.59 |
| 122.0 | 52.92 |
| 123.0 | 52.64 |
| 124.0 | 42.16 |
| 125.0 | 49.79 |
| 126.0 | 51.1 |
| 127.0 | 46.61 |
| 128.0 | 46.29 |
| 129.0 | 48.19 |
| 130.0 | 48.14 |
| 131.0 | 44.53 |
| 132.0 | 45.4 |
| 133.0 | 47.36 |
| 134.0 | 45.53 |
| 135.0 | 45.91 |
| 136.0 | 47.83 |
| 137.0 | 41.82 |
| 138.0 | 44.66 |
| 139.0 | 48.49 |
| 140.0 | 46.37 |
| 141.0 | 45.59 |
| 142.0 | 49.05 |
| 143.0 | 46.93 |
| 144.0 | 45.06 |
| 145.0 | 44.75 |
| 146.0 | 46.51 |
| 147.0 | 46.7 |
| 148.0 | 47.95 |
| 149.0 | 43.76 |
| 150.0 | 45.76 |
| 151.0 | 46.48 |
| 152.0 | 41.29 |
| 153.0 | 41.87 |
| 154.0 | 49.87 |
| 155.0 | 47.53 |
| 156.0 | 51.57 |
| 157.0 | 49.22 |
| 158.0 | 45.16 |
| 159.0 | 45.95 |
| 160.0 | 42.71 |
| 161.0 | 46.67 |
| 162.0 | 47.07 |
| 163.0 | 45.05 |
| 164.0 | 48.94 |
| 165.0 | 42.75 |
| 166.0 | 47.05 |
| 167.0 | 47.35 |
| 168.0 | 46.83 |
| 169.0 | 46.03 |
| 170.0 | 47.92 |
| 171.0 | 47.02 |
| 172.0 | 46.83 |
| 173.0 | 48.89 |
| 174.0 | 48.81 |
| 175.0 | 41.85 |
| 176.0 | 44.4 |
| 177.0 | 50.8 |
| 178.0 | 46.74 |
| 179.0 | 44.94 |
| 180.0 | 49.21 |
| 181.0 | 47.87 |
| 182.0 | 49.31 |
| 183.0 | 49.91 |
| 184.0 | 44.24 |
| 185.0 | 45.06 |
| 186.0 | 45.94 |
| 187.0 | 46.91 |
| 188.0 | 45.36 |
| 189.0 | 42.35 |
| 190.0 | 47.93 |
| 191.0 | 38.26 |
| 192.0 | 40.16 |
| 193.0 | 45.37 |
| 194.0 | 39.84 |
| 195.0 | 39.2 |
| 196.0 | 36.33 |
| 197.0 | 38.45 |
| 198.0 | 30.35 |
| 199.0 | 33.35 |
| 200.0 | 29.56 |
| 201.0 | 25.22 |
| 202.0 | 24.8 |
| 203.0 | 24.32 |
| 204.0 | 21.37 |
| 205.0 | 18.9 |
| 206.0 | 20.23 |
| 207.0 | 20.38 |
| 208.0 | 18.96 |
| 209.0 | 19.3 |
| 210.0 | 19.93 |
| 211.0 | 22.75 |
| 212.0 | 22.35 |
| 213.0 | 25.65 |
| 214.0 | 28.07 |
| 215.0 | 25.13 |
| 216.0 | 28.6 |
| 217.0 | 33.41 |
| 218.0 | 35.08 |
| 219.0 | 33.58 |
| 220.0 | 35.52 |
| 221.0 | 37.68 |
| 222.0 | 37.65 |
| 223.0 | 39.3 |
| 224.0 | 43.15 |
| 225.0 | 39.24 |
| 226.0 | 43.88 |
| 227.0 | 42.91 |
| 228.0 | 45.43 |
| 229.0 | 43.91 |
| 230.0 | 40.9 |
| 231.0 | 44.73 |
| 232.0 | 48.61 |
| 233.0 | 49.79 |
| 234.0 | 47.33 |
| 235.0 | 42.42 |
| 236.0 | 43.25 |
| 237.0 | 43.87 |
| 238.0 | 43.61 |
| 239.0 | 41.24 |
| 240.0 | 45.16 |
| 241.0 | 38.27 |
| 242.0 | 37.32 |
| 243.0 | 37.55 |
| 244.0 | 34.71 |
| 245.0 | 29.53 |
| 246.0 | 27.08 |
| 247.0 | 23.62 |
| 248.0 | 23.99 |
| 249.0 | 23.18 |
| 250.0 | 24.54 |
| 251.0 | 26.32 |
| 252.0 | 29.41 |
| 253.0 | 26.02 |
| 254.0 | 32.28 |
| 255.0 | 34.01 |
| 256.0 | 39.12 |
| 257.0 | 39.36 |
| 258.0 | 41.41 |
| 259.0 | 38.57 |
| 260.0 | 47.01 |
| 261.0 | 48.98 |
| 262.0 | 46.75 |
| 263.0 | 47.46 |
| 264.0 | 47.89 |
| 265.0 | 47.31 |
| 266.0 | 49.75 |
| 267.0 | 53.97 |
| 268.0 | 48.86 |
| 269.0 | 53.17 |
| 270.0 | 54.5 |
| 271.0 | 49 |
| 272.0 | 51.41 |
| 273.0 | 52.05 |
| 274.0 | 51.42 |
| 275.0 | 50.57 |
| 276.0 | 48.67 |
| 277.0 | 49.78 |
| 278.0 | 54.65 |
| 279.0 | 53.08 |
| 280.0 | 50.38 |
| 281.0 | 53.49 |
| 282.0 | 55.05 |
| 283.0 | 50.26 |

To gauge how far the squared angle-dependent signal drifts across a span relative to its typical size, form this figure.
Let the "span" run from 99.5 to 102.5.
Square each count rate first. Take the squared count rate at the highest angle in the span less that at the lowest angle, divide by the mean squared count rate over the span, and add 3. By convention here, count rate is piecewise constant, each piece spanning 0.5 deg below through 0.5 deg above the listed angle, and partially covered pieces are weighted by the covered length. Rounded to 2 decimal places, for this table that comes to 2.97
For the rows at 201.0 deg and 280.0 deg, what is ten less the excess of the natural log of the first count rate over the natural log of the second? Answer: 10.7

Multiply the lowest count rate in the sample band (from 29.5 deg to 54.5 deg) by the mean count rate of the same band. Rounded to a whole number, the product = 811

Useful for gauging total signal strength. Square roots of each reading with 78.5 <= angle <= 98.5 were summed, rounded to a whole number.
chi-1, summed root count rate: 137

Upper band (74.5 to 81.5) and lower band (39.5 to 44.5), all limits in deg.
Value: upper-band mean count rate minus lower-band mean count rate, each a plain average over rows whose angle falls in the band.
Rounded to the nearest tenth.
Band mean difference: 21.6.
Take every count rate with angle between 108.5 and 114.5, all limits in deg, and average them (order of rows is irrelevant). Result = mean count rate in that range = 46.6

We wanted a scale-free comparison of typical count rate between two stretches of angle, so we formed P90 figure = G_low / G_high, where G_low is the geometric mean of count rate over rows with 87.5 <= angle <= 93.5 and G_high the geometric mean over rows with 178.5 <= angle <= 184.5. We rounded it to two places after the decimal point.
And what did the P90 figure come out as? 0.99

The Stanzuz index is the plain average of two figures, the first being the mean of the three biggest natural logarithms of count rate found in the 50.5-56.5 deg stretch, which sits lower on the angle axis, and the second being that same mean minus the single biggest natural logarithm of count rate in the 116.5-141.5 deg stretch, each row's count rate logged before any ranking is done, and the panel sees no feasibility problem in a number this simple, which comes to 1.61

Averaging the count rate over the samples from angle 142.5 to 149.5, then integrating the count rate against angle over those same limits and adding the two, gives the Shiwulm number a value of 368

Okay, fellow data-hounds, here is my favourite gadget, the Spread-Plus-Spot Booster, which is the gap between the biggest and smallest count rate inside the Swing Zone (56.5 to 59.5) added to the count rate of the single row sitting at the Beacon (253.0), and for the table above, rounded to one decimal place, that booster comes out 31.2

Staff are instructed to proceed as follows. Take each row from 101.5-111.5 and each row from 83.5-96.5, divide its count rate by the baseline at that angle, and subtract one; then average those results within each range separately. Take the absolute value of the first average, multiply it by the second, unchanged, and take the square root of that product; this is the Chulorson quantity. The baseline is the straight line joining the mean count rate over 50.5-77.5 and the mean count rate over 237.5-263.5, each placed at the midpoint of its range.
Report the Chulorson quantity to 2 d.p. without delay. 0.06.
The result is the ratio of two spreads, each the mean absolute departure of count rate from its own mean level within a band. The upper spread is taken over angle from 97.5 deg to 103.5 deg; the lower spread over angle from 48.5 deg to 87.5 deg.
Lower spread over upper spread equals 2.2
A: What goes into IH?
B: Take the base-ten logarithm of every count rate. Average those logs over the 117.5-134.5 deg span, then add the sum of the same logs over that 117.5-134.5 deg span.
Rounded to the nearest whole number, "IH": 30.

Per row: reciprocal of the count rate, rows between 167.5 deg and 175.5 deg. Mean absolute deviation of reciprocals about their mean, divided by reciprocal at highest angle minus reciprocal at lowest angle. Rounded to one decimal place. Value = 0.3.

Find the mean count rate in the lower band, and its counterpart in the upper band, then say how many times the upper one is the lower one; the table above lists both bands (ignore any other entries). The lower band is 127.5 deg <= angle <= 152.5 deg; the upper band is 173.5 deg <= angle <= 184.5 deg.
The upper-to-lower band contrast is 1.02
